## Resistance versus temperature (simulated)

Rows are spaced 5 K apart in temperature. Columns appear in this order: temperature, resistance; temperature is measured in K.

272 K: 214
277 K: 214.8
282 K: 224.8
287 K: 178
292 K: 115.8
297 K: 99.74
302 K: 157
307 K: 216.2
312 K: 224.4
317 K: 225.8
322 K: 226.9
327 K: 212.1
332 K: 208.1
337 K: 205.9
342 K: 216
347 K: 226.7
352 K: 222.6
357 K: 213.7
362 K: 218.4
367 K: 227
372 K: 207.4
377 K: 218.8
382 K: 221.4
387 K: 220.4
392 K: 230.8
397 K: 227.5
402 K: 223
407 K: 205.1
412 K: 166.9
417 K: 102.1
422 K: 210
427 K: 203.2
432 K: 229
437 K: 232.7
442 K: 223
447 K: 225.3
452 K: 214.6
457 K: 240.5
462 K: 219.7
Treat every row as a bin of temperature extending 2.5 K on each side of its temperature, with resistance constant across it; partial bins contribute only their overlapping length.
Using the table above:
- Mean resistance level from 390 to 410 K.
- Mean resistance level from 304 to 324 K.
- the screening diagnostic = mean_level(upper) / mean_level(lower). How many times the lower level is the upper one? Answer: 0.99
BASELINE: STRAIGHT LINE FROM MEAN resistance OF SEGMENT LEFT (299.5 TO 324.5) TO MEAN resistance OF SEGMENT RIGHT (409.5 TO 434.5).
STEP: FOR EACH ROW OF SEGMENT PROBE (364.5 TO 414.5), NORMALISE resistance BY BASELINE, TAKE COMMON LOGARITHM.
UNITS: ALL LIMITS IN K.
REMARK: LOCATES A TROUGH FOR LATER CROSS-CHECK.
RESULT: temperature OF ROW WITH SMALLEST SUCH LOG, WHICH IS 412 K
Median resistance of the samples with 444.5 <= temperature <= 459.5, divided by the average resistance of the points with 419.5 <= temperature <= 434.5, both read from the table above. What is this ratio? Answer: 1.05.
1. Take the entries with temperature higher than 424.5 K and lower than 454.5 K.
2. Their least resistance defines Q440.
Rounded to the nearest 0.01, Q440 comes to 203.20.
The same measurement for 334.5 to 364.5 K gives 205.90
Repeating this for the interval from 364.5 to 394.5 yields 207.40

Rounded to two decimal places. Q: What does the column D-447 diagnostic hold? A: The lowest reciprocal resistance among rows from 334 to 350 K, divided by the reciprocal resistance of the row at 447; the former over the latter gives 0.99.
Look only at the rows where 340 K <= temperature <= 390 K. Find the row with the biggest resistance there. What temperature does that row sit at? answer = 367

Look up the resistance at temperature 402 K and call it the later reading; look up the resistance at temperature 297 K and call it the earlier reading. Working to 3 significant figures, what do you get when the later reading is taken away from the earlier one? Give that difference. -123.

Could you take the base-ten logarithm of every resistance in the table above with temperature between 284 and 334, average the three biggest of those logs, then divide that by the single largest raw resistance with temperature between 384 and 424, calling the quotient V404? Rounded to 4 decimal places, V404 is 0.0102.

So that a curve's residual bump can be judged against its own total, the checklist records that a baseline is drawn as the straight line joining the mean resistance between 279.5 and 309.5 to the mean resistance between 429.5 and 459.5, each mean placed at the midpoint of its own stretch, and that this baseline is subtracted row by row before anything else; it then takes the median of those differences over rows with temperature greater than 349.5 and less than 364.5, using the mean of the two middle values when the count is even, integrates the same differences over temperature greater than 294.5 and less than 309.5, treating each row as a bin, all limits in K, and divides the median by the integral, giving -0.16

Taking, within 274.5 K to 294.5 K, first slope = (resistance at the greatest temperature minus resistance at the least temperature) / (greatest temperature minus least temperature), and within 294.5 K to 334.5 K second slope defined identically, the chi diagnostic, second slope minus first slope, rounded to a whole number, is 10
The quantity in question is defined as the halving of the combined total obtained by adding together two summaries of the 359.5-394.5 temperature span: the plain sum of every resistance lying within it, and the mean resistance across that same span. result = 882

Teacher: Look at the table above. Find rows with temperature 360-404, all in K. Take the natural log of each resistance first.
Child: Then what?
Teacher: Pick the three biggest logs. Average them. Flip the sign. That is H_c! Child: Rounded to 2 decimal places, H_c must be -5.43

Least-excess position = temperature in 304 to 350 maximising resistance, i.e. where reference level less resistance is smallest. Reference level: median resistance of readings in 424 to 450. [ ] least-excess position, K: 322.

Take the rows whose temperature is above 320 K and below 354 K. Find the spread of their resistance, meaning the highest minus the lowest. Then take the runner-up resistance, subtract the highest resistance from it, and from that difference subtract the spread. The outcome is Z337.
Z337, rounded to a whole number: -21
